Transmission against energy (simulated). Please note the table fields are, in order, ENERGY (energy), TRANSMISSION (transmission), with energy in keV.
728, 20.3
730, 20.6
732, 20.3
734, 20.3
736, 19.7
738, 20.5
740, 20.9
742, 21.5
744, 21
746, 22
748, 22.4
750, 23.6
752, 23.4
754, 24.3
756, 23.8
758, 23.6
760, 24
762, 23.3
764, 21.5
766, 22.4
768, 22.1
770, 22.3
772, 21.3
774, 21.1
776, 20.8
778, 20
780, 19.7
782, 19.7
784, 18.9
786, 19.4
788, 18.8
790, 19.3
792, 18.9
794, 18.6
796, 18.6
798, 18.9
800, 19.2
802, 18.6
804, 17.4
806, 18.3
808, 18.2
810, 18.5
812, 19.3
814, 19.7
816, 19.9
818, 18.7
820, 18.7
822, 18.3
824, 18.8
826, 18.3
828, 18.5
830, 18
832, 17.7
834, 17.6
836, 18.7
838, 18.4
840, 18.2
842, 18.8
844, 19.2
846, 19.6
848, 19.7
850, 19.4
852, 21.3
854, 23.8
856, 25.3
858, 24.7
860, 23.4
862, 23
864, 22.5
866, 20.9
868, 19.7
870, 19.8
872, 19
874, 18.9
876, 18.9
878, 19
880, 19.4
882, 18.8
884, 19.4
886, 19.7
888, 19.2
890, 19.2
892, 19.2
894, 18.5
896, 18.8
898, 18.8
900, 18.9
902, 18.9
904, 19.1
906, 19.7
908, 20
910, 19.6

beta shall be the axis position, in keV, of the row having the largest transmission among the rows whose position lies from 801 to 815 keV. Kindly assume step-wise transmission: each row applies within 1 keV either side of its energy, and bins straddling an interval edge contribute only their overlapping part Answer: 814 keV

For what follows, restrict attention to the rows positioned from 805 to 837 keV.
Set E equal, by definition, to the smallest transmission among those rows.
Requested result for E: 17.6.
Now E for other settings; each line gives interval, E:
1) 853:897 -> 18.5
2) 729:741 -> 19.7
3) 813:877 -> 17.6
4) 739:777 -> 20.8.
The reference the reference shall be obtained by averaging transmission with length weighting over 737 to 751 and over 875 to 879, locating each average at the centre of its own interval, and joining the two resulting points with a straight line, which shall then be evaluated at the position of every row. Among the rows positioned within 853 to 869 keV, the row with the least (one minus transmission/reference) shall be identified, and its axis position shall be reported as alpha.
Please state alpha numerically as 856 keV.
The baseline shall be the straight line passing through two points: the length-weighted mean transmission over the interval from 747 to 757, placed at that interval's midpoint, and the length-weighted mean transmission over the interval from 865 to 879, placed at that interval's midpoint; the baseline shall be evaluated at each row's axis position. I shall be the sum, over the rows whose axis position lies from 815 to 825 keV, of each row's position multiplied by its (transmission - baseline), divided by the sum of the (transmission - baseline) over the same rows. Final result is 820.3 keV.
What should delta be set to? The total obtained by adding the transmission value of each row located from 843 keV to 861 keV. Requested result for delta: 196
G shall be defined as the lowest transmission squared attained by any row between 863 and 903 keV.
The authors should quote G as 342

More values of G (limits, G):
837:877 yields 331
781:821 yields 303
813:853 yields 310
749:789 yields 353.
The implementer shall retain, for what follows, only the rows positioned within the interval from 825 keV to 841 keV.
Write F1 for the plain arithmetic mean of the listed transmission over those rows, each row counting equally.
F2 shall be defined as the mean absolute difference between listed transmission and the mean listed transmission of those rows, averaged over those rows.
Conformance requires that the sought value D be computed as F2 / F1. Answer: 0.017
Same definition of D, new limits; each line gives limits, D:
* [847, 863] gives 0.081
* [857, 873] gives 0.082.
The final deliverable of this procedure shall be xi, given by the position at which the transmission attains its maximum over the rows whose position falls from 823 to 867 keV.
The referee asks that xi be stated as 856 keV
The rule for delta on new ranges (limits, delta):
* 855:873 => 198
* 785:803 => 170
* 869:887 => 173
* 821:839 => 164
